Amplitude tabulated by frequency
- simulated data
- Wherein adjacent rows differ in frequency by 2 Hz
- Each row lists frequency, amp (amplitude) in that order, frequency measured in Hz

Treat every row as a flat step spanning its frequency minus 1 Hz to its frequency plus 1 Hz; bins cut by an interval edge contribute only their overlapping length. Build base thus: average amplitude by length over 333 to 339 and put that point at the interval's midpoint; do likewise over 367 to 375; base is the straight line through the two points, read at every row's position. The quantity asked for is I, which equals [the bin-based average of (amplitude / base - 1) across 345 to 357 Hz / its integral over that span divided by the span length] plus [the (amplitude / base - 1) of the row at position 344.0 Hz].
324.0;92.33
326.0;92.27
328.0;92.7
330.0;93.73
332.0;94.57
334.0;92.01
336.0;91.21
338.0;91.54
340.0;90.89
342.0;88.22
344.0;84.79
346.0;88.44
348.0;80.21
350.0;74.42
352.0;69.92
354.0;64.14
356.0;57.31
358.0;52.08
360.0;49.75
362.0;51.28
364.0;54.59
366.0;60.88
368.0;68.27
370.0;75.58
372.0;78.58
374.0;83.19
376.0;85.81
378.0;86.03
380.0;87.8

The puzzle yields -0.19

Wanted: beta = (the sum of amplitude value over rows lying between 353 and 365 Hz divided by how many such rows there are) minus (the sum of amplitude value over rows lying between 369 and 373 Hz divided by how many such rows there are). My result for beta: -22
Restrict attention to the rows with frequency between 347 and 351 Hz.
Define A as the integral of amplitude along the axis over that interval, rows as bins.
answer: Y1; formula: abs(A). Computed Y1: 309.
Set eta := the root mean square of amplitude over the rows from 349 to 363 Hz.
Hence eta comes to 61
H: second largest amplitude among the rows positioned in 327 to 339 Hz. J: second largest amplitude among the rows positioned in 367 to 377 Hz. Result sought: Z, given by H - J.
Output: 11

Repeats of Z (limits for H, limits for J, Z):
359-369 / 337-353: -30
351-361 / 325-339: -30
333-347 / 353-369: 27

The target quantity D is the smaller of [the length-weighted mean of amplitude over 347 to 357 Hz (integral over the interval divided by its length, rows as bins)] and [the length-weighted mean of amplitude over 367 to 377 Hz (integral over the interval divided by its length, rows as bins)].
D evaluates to 69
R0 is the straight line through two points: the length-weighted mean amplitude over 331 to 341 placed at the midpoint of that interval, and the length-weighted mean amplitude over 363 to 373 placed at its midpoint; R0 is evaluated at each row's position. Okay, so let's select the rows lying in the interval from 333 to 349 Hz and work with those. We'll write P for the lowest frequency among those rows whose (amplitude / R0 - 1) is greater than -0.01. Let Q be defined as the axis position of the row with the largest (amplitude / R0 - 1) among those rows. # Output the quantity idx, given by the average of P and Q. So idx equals 341 Hz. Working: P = 336.0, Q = 346.0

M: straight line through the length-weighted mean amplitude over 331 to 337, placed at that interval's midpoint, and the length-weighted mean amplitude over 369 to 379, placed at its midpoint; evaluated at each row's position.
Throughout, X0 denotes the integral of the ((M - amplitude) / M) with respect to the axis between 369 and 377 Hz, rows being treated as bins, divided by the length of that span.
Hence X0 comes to 0.02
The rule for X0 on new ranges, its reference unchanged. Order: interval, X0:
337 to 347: 0.02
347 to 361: 0.27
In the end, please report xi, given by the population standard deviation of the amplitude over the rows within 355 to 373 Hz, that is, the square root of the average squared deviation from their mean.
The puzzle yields 10.2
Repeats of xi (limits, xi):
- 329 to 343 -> 1.9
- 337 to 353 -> 7.5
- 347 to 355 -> 5.9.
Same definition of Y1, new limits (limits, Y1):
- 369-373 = 308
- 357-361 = 204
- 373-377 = 338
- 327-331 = 373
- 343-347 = 346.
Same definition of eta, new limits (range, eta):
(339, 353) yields 83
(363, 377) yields 73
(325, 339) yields 93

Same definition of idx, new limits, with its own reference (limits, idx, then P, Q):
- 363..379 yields 373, 368.0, 378.0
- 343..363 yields 346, 346.0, 346.0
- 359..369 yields 368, 368.0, 368.0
